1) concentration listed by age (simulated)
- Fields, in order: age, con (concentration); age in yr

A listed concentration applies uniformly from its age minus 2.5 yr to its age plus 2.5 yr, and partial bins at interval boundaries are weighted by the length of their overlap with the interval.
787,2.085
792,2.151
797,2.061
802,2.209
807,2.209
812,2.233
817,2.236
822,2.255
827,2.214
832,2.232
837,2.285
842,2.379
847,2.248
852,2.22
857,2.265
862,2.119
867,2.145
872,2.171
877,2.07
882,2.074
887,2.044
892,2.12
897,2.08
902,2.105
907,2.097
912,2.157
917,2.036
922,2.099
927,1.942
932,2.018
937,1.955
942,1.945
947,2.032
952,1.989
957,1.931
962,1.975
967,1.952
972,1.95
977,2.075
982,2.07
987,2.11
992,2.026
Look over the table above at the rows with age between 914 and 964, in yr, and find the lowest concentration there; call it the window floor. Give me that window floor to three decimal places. 1.931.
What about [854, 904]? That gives 2.044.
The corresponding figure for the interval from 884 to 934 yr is 1.942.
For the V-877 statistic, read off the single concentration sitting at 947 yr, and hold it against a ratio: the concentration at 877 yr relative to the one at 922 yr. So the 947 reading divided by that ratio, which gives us 2.06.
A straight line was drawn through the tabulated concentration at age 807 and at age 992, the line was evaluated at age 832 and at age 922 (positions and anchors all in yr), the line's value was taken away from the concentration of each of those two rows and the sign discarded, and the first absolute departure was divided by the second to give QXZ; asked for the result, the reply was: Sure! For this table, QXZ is 13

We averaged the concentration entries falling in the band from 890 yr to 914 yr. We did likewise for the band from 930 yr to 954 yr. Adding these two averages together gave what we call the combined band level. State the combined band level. 4.10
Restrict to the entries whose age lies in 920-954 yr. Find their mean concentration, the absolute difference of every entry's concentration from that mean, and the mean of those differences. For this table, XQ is 0.045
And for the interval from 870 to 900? 0.035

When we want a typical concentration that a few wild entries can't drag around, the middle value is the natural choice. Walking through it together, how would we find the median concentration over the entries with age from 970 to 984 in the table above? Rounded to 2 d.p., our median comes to 2.07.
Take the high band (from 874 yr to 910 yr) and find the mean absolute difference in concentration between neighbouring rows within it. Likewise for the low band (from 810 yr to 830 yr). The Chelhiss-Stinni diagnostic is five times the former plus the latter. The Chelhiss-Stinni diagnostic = 0.17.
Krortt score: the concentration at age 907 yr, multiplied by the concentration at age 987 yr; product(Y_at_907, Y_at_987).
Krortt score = 4.4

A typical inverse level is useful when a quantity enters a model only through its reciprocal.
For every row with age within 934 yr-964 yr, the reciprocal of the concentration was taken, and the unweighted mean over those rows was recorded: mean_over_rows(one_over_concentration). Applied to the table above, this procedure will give 0.51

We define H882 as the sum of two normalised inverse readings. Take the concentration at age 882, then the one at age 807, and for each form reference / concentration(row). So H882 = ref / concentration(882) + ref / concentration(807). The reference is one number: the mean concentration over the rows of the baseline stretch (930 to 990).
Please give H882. 1.87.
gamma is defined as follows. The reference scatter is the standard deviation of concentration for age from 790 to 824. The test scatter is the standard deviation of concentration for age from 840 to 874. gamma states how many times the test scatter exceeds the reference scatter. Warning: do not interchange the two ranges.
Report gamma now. 1.3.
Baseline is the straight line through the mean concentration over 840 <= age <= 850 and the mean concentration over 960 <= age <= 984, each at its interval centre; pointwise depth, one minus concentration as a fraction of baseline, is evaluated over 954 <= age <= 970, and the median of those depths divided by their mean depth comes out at 0.9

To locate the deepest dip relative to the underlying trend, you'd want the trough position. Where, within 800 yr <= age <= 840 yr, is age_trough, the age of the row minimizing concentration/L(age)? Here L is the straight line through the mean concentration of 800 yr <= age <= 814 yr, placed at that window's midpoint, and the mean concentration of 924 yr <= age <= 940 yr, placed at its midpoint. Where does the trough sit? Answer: 802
